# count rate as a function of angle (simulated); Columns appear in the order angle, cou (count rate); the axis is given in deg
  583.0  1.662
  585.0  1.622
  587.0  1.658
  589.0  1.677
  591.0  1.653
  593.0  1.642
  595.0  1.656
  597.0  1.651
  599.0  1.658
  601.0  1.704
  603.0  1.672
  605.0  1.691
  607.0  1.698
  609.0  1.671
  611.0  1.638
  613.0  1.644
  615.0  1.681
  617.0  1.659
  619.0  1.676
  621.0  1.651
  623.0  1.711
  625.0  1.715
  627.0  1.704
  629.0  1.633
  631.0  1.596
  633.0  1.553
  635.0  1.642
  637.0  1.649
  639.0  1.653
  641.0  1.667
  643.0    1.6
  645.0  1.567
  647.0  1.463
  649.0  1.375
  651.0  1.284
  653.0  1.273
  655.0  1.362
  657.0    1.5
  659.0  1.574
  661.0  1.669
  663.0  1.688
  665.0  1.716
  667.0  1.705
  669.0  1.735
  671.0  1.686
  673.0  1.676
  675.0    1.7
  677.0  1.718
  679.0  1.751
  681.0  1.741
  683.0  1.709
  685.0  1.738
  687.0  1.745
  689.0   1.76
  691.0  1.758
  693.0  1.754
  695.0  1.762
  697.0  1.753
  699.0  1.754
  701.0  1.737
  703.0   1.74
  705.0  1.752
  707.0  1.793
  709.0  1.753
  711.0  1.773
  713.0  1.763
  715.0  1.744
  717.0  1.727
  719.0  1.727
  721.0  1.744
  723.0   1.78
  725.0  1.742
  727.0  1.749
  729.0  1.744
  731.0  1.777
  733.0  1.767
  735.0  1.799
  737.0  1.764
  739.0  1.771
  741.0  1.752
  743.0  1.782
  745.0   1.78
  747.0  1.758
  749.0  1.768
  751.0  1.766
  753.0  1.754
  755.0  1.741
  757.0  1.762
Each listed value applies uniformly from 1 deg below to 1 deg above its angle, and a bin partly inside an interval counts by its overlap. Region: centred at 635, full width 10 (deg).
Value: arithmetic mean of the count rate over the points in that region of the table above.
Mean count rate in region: 1.62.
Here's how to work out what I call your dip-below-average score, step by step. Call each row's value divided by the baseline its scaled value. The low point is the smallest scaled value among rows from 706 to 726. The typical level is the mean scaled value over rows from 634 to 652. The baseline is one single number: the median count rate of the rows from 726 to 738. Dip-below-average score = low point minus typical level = 0.10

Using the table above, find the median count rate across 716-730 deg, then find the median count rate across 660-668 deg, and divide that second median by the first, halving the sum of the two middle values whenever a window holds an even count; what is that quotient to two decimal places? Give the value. 0.97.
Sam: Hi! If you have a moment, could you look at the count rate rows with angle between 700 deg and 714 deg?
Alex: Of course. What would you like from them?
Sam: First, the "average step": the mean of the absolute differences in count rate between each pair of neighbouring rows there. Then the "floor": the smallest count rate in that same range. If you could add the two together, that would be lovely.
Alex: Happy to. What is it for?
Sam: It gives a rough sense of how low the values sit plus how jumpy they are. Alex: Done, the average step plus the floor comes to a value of 1.76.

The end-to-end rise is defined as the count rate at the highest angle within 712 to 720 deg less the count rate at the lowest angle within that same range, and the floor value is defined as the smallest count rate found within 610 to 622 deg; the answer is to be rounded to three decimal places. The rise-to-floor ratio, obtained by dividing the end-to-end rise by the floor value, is -0.022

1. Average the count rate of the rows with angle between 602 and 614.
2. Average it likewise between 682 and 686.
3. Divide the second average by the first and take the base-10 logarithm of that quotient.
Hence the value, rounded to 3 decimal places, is 0.014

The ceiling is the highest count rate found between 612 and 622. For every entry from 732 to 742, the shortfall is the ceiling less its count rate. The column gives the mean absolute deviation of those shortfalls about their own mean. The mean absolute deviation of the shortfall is 0.012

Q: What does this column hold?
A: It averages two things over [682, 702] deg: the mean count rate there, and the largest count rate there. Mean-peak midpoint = 1.75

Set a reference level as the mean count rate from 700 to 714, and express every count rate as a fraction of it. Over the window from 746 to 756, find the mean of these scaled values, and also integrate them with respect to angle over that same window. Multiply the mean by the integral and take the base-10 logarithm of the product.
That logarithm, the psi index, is 1.00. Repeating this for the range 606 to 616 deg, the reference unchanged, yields 0.95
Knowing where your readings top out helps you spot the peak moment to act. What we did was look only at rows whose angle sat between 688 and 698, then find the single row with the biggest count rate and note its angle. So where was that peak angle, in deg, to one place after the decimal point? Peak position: 695.0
